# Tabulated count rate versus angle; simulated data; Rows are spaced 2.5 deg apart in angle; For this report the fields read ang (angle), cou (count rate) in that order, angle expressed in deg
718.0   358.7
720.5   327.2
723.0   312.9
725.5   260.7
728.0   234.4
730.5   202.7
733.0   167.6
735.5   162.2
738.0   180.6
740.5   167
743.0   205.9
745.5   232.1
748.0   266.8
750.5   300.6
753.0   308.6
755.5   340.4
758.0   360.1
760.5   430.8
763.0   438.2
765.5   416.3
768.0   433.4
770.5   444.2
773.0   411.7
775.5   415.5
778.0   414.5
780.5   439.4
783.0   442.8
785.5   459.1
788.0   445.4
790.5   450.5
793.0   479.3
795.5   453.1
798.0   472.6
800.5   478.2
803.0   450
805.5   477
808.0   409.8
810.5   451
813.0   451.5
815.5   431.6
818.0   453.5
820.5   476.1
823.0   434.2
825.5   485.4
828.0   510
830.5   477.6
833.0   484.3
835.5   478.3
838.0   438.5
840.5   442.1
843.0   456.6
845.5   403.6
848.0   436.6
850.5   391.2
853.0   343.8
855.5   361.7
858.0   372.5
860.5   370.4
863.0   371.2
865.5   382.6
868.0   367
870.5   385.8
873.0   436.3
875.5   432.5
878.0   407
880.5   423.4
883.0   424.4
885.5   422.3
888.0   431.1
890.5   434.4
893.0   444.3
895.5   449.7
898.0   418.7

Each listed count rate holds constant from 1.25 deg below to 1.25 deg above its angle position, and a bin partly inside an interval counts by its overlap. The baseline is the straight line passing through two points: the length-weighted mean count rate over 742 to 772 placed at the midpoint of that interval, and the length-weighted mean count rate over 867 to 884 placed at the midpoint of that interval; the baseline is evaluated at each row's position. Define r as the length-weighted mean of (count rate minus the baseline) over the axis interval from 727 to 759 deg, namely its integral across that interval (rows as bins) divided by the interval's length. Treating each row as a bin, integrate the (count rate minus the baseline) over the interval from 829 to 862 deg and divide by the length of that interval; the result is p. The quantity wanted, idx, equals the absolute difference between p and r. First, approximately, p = 24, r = -103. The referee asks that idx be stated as 127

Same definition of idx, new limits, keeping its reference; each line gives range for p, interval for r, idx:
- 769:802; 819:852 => 18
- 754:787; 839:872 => 71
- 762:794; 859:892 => 81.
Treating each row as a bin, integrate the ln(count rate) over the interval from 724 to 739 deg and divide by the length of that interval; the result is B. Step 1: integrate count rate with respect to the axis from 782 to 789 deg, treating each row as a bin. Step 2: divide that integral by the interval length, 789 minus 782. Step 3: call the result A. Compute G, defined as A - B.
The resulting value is 444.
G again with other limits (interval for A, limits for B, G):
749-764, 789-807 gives 354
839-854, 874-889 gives 408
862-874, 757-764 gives 382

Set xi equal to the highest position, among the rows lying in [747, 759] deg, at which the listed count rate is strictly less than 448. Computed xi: 758.0 deg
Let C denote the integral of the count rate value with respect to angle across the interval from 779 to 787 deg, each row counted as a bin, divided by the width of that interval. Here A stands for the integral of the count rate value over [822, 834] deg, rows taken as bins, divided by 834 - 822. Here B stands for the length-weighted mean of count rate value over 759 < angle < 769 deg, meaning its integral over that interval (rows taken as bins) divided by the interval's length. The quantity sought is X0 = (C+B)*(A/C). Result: 939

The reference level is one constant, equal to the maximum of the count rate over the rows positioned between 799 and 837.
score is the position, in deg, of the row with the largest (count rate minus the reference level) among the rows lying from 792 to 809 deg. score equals 793.0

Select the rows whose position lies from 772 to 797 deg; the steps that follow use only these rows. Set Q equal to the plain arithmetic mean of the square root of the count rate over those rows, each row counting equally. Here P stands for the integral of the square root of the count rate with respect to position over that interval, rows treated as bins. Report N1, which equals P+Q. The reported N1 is 546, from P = 525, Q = 21.0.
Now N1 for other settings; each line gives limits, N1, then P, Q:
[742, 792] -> 994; 974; 19.5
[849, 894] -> 919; 899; 20.0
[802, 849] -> 1024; 1002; 21.3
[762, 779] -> 371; 350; 20.6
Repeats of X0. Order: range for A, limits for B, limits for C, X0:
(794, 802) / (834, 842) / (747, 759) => 1141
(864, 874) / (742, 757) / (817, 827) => 626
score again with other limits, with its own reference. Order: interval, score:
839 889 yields 843.0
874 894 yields 893.0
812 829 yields 828.0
